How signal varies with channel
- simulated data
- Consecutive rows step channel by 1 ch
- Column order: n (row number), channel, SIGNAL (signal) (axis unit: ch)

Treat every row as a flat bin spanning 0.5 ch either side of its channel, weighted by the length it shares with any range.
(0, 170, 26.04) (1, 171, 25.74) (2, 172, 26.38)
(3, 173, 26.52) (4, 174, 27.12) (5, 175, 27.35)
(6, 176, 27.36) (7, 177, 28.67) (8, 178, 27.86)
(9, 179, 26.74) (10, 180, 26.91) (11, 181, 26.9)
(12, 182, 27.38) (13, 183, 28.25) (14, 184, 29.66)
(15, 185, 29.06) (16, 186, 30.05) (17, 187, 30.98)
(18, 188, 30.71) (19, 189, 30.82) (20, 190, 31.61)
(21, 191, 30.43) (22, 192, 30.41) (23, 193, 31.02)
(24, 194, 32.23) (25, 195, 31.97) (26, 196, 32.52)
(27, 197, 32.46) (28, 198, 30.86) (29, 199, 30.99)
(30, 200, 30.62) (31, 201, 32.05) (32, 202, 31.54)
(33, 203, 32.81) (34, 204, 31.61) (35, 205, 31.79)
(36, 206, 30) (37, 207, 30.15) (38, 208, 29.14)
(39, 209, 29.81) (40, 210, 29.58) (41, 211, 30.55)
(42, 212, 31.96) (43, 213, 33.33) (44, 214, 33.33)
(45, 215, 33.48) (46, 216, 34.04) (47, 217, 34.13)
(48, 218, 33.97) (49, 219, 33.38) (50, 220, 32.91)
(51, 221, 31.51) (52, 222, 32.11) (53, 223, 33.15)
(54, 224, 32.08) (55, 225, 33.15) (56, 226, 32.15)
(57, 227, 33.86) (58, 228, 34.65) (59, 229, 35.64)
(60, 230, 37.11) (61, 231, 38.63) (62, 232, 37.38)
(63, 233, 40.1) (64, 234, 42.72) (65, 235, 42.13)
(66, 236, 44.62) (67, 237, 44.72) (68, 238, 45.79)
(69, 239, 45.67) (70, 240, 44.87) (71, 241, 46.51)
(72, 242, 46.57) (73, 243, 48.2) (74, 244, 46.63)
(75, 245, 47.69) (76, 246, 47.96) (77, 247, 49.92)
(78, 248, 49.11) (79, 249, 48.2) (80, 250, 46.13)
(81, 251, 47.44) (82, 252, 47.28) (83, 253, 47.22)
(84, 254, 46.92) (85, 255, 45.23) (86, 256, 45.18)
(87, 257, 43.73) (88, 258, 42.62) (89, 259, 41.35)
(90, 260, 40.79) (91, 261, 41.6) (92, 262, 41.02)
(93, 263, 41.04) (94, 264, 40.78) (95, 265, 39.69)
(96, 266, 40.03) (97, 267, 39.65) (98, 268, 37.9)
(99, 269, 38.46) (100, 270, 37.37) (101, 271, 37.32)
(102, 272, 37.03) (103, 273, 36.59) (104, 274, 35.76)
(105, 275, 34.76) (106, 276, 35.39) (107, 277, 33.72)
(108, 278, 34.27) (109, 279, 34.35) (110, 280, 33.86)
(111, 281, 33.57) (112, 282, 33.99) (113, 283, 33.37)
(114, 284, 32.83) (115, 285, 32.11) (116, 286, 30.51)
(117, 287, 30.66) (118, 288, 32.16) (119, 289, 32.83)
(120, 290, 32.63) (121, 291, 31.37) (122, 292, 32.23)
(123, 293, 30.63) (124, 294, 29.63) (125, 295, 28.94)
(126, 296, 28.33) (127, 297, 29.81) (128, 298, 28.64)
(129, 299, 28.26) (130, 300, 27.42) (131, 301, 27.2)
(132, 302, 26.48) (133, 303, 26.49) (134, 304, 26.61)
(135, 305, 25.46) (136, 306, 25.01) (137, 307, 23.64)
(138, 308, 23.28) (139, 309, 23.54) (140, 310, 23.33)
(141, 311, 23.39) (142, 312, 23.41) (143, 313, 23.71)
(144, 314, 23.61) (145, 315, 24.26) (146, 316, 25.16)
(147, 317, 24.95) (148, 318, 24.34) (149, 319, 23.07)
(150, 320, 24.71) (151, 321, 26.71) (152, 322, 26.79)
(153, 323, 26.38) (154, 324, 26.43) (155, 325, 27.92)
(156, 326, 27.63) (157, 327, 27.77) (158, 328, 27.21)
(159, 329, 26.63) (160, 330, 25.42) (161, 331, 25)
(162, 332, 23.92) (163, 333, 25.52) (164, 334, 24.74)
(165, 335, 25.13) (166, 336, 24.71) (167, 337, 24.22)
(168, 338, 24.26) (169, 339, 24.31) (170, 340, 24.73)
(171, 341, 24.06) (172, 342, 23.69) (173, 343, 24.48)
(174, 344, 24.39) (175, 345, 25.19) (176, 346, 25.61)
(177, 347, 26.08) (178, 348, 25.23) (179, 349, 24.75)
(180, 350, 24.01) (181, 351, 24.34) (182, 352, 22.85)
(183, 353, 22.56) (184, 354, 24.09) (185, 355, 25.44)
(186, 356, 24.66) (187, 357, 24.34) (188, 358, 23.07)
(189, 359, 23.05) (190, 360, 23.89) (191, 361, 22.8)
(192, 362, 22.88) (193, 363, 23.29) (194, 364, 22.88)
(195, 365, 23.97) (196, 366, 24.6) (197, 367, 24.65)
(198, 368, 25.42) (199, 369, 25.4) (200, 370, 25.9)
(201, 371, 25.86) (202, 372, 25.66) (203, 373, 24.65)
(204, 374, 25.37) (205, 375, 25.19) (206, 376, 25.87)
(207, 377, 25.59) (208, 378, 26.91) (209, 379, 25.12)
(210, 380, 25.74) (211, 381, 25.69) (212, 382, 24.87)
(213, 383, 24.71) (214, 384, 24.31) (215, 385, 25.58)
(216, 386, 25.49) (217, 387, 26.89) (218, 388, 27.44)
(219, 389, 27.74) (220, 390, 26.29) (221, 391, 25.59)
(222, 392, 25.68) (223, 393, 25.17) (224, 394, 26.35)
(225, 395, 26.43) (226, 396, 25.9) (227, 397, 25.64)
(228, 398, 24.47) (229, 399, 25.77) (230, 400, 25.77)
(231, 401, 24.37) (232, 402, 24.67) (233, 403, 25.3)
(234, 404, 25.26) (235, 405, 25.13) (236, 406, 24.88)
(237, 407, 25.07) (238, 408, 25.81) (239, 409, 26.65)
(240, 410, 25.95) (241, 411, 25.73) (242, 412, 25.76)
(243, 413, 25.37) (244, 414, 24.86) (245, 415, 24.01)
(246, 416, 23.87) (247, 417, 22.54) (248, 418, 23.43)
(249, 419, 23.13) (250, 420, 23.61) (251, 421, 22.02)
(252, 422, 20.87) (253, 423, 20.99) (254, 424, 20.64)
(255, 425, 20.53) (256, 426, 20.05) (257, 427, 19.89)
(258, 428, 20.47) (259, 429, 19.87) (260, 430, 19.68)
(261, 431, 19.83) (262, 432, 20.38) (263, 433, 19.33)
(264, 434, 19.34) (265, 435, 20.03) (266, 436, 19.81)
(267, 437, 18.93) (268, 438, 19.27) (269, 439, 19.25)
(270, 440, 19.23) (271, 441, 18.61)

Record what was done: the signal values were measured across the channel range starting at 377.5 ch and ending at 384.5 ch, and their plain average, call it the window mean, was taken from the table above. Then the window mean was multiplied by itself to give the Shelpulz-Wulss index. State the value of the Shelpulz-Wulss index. 642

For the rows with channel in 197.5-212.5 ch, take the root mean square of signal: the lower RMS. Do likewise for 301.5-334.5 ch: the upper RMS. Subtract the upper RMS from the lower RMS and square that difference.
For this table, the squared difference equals 32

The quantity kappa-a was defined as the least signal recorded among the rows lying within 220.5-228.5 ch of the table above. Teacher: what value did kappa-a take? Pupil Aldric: 31.51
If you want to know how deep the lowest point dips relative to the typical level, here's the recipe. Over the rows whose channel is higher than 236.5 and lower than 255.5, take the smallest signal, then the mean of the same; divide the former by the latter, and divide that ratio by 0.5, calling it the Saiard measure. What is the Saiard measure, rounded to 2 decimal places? 1.90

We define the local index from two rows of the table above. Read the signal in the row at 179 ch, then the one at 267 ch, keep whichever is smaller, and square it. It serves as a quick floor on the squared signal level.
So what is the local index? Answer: 715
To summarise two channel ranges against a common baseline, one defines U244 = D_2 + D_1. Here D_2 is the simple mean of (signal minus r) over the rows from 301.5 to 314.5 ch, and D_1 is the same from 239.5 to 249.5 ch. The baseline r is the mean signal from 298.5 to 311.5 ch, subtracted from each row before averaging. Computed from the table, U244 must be 21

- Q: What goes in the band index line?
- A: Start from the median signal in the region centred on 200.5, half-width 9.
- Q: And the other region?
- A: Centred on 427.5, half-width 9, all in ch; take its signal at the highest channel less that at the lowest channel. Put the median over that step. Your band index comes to -9.4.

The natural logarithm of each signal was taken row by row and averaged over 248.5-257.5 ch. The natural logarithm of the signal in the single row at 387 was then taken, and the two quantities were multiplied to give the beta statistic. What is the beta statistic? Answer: 12.6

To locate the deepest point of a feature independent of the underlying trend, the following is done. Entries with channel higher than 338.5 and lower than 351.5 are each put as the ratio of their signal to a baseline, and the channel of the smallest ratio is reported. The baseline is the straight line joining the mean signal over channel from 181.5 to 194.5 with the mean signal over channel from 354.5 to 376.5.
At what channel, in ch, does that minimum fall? 342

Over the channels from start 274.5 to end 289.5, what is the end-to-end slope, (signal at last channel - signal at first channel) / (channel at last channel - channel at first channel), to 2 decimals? -0.14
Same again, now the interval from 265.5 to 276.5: -0.46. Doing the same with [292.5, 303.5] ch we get -0.41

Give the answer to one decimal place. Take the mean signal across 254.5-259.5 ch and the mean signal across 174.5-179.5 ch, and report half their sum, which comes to 35.6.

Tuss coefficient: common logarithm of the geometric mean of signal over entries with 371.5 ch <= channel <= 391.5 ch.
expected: 1.41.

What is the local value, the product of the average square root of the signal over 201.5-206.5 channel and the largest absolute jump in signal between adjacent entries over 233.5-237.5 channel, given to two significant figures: 14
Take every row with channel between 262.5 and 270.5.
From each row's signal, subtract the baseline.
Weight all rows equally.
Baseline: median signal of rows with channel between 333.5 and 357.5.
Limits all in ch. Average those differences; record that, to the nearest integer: 15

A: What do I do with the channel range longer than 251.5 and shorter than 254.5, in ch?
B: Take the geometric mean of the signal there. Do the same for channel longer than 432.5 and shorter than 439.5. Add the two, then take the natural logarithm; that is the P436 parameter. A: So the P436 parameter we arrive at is 4.20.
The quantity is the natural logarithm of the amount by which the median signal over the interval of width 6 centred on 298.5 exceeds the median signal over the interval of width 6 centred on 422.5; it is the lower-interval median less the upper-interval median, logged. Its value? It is 2.00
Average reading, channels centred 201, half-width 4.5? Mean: 32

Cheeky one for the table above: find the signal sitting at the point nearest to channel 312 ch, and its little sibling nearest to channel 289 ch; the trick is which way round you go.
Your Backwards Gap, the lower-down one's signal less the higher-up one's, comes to 9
